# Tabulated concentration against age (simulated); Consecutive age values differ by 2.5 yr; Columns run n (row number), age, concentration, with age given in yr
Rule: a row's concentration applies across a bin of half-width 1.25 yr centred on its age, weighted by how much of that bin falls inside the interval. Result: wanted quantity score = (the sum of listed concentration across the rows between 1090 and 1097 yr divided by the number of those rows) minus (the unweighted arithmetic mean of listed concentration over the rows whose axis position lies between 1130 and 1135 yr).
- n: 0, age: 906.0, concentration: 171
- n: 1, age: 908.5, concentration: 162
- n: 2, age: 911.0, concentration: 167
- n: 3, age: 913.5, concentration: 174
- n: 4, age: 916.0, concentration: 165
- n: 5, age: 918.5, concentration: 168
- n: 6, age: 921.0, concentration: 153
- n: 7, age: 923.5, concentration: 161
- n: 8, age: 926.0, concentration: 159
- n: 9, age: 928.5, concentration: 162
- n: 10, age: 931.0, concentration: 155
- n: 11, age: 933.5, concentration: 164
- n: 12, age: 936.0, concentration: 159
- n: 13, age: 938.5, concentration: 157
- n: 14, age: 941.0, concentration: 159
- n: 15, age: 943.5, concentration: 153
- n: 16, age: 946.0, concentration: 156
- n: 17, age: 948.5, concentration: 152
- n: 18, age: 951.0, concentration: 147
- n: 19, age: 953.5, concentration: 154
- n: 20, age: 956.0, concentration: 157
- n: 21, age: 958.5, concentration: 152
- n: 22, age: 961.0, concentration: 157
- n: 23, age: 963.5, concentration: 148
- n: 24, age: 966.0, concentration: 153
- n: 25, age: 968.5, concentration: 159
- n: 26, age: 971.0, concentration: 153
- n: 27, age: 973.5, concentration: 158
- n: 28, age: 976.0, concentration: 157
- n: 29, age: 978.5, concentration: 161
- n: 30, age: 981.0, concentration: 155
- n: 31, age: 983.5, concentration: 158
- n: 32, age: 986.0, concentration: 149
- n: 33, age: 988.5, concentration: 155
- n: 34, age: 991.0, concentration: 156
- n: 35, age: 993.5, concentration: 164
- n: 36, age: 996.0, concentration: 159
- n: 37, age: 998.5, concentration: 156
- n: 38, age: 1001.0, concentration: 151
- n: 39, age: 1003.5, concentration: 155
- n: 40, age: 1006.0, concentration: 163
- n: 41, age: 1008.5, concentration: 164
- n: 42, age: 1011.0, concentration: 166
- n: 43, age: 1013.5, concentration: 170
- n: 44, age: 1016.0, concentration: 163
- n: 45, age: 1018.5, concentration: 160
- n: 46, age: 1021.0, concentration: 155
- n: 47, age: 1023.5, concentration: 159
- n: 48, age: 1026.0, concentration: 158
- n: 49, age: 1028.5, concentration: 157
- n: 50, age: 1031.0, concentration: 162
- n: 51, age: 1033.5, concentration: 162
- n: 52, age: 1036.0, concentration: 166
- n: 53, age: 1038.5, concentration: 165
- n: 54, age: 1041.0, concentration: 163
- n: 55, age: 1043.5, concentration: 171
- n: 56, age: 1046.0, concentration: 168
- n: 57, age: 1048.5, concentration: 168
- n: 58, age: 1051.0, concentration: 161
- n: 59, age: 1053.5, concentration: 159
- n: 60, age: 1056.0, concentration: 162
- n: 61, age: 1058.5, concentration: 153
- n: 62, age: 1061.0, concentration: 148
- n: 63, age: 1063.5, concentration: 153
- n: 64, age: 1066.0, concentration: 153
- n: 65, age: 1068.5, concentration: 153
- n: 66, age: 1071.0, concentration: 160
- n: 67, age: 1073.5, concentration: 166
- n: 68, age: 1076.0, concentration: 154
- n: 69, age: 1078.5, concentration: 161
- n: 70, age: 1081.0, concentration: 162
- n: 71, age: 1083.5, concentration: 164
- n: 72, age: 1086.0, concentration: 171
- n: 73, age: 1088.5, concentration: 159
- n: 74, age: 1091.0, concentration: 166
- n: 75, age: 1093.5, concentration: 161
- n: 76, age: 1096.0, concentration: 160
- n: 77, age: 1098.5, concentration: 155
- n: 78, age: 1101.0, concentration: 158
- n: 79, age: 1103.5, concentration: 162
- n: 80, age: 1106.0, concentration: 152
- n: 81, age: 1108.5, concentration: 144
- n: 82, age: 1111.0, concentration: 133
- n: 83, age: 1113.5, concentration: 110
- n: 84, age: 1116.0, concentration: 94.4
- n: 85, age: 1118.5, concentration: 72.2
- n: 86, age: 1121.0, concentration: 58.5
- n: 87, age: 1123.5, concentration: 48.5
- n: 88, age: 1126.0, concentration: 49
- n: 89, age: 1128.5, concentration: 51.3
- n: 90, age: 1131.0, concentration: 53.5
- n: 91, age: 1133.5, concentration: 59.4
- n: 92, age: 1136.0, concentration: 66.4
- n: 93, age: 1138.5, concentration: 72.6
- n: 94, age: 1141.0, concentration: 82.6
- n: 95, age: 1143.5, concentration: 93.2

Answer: 106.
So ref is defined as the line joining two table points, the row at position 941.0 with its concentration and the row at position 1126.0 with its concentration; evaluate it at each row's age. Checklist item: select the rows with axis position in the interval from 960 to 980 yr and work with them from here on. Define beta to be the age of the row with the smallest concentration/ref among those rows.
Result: 963.5 yr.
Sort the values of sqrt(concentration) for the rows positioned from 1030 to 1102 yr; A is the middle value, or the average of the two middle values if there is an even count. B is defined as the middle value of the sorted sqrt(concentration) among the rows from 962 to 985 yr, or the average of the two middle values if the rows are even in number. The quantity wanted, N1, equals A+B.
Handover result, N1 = 25.2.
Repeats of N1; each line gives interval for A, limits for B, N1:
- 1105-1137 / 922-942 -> 20.8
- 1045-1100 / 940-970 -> 25.1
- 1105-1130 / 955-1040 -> 21.7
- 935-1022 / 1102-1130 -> 22.2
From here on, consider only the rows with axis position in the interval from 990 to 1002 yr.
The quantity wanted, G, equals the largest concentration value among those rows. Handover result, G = 164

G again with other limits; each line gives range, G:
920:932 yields 162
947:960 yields 157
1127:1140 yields 72.6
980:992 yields 158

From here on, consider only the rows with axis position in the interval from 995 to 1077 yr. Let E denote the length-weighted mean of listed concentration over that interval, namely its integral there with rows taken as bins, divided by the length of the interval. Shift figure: 160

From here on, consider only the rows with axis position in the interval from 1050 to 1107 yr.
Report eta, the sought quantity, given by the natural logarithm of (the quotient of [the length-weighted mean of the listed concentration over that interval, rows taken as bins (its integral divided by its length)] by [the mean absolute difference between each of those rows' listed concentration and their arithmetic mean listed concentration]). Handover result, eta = 3.59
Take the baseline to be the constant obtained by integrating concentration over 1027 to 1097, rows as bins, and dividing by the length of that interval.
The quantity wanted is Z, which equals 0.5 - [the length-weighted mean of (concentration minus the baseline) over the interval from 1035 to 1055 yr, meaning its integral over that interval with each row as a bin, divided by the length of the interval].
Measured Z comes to -4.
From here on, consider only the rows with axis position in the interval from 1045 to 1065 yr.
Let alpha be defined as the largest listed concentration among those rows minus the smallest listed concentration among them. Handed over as 20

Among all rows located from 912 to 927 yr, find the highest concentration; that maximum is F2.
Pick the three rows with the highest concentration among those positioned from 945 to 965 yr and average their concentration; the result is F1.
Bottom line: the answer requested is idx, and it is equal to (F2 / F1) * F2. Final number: 193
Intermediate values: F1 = 157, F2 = 174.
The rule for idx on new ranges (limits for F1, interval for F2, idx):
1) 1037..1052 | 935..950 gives 150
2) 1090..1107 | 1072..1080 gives 169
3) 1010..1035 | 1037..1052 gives 176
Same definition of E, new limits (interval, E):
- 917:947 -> 159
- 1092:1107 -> 158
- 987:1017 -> 160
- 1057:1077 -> 155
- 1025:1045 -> 163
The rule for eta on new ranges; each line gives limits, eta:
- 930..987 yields 3.86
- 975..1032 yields 3.73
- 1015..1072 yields 3.57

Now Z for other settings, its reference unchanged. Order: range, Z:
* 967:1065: 2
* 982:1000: 5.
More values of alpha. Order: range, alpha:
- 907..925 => 21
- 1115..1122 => 36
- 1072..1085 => 12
